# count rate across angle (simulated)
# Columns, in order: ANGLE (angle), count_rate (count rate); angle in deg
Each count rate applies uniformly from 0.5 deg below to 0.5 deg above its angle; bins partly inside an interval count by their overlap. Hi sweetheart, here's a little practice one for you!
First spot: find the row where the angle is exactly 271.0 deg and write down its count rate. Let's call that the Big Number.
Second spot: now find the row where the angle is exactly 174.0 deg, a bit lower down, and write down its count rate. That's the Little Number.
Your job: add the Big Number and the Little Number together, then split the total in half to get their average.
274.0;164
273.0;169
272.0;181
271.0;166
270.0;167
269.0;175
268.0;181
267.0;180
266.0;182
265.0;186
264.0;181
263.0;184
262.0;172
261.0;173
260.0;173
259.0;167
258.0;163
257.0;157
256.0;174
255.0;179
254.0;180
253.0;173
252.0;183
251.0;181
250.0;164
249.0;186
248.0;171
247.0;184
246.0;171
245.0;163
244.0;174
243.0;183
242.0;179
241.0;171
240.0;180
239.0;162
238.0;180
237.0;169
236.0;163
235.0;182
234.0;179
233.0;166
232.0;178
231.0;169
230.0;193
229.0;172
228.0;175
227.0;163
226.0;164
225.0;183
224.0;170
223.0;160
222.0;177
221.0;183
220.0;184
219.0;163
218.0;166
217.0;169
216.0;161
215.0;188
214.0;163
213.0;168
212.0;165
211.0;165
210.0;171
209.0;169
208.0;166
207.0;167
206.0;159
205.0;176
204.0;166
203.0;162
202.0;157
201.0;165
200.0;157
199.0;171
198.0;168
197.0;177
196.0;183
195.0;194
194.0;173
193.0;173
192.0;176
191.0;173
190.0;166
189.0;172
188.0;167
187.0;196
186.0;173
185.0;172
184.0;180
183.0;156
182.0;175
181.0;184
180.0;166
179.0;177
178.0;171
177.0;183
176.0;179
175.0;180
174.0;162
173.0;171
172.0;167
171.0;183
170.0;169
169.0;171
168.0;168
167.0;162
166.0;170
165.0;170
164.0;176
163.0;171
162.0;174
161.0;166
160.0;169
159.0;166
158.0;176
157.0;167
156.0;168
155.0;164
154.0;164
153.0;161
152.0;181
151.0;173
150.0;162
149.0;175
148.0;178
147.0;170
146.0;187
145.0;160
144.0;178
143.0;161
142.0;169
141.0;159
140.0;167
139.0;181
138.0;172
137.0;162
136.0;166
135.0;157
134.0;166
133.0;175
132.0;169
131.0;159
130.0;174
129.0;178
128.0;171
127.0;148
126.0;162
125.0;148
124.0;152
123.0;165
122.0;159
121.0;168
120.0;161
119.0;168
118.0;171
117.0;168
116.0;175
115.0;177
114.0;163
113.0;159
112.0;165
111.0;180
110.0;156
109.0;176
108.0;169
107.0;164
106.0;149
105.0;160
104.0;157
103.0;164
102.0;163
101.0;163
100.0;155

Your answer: 164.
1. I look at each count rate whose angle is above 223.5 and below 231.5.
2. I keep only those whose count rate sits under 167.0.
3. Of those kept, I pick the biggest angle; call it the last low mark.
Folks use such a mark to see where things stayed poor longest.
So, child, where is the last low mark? 227.0 deg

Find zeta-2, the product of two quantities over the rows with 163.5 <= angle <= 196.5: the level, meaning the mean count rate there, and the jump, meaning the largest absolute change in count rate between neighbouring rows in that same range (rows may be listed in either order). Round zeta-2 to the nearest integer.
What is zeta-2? 5042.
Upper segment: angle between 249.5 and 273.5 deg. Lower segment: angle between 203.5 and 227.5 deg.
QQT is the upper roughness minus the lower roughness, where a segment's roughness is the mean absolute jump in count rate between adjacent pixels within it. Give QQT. -2.8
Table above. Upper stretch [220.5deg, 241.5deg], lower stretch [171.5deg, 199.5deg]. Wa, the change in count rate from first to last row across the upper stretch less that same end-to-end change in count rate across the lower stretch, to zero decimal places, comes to -16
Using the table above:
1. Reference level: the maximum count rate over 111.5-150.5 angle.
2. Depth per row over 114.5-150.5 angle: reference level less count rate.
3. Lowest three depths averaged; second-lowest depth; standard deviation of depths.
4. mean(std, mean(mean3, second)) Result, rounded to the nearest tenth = 7.2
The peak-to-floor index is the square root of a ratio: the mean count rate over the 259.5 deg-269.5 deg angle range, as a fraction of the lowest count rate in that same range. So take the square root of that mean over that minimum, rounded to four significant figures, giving 1.019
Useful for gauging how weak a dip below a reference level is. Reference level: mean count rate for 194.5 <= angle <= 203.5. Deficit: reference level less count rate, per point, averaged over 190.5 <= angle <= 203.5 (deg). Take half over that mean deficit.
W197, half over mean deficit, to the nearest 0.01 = -0.49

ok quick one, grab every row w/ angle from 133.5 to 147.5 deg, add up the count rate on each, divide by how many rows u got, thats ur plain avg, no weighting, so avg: 168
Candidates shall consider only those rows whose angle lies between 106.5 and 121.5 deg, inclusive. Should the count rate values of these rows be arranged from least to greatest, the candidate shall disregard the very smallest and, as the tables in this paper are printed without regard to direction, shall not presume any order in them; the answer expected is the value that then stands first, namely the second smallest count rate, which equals 159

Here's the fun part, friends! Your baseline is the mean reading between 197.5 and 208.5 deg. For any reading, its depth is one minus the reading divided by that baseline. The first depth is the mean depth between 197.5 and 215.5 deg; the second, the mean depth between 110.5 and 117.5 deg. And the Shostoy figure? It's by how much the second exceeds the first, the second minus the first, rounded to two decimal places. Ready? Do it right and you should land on -0.02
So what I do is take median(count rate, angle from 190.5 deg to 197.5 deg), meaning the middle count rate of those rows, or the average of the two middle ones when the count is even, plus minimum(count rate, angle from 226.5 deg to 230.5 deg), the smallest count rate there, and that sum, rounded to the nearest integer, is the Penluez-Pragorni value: 339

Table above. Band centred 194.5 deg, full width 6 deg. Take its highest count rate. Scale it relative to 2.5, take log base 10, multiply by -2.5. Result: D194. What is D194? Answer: -4.72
